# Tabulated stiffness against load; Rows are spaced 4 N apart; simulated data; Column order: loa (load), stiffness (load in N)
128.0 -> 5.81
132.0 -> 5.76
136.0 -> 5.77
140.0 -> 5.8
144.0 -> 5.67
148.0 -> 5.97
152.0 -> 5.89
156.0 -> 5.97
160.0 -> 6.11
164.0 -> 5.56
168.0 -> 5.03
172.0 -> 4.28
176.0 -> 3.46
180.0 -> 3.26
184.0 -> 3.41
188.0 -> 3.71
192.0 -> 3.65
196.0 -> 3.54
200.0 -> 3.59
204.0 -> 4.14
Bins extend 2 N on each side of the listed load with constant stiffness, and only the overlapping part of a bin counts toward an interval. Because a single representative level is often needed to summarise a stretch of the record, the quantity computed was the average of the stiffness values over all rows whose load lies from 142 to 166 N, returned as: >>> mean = 5.9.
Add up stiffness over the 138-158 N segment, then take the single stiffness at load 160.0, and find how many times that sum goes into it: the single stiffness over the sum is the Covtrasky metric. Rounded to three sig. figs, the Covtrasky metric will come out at 0.209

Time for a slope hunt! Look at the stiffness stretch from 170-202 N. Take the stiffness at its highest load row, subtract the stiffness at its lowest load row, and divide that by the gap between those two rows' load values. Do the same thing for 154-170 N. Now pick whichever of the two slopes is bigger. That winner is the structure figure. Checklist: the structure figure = -0.025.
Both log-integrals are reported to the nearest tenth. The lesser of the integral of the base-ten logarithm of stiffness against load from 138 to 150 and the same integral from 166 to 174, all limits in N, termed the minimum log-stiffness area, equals 5.3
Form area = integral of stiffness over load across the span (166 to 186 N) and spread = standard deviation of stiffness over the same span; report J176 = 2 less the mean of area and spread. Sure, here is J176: -37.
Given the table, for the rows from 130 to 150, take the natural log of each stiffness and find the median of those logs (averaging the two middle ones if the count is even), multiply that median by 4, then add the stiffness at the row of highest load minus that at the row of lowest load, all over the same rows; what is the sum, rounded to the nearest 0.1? 7.2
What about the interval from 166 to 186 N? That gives 3.3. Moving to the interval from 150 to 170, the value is 6.2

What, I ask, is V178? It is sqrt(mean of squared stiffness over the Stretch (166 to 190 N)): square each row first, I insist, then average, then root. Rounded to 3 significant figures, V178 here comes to 3.91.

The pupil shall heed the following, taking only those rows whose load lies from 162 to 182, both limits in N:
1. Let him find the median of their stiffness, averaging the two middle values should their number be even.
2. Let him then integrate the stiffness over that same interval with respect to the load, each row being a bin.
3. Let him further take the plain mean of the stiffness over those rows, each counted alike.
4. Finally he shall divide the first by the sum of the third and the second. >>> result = 0.0472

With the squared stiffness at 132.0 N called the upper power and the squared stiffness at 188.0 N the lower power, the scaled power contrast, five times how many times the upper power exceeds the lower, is 12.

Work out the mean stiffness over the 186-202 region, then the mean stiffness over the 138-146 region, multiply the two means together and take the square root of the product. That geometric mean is 4.6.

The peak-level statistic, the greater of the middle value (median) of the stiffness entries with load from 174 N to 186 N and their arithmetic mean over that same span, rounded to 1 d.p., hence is 3.4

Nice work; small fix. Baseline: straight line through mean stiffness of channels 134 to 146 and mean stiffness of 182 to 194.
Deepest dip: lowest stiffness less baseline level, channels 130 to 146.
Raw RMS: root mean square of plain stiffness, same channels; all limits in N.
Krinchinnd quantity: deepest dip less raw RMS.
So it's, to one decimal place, -6.1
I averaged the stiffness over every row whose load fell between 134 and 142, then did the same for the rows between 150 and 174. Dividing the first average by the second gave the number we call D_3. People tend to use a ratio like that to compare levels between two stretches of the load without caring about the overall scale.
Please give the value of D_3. 1.1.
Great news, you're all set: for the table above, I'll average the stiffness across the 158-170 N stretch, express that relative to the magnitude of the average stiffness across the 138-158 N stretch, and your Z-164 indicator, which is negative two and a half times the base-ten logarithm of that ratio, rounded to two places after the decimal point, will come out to 0.06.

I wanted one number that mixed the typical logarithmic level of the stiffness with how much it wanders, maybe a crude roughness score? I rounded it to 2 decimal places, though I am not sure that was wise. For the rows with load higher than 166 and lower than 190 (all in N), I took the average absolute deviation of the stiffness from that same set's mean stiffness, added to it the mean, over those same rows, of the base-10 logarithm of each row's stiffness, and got 1.11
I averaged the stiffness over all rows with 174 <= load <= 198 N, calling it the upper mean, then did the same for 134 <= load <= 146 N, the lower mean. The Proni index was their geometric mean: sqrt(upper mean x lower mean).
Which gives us 4.49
